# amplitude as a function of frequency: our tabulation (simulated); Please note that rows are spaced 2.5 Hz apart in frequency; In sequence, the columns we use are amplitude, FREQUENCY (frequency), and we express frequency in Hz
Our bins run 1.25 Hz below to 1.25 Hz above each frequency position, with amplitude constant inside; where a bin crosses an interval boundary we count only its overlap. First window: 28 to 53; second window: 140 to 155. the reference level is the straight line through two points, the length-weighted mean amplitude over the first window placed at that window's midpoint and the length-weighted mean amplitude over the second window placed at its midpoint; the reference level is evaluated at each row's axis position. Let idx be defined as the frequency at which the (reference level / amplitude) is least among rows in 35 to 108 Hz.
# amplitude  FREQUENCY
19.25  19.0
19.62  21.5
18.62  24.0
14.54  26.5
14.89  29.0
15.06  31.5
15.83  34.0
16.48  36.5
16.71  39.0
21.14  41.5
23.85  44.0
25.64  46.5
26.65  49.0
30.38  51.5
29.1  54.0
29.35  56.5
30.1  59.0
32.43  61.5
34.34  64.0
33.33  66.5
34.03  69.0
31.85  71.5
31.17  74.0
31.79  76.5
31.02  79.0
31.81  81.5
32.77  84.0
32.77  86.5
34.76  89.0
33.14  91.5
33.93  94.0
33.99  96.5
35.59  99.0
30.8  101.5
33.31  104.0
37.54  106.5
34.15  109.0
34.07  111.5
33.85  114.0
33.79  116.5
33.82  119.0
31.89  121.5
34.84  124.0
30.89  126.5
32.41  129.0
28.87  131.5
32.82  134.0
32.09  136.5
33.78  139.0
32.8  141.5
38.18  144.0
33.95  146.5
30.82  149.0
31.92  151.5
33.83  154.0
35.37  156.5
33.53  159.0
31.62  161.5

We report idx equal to 64.0 Hz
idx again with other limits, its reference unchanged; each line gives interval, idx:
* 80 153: 106.5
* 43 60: 51.5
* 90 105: 99.0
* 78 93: 89.0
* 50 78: 64.0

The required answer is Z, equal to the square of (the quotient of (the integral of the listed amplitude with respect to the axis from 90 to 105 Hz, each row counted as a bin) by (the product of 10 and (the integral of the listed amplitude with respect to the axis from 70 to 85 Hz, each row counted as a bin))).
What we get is 0.0111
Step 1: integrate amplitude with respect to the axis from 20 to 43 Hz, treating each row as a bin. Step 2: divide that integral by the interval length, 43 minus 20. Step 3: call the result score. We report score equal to 17.1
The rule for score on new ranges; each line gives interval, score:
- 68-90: 32.4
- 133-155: 33.4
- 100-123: 33.7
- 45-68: 30.1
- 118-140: 32.3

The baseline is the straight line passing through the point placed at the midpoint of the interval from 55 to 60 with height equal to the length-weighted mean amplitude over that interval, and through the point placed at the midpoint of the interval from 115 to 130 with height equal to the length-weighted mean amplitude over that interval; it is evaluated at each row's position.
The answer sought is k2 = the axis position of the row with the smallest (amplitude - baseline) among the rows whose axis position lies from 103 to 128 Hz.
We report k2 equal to 126.5 Hz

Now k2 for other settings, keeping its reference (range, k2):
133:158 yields 149.0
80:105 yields 101.5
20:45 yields 26.5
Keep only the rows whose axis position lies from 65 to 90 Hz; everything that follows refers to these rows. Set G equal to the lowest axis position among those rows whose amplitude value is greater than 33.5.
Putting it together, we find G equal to 69.0 Hz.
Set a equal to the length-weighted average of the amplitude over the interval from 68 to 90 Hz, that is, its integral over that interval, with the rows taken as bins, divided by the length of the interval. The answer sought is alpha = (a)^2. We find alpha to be 1050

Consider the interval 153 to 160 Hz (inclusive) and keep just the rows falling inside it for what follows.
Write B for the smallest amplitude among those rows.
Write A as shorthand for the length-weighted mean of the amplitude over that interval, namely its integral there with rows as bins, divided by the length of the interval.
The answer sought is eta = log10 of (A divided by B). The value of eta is 0.010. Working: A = 34.3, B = 33.53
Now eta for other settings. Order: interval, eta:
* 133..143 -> 0.012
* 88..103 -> 0.039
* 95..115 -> 0.045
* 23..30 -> 0.041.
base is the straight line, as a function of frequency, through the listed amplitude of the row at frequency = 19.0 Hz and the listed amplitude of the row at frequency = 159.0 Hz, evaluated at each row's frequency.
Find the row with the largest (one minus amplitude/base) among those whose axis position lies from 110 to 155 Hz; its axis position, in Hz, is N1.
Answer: 131.5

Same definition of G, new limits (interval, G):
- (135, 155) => 139.0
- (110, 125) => 111.5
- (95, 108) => 96.5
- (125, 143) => 139.0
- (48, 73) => 64.0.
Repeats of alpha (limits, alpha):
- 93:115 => 1166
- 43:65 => 846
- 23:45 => 302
